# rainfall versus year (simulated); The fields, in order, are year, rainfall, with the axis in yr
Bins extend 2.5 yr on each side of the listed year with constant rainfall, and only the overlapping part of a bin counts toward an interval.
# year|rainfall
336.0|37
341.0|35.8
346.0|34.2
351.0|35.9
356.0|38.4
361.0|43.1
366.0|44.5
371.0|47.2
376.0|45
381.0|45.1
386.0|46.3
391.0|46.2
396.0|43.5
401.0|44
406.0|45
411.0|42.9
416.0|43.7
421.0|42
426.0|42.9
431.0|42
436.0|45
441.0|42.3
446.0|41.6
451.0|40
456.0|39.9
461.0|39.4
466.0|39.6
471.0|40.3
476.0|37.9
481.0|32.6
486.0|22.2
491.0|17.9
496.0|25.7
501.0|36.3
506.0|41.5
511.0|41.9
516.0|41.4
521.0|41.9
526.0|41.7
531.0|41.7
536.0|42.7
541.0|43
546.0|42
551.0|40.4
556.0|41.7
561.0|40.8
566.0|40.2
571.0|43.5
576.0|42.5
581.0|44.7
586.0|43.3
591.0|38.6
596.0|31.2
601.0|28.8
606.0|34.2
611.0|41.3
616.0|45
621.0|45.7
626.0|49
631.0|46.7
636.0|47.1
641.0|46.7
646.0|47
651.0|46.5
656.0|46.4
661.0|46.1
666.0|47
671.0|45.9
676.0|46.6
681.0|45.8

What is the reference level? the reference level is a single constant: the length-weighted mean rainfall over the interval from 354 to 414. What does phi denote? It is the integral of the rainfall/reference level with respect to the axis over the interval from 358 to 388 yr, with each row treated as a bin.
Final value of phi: 30.5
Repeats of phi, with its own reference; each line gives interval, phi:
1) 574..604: 25.8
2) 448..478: 26.8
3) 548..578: 28.1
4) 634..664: 31.6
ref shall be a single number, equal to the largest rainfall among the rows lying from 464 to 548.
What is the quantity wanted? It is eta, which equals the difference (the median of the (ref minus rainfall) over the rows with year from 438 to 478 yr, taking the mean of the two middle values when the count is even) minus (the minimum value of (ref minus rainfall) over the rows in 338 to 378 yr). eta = 7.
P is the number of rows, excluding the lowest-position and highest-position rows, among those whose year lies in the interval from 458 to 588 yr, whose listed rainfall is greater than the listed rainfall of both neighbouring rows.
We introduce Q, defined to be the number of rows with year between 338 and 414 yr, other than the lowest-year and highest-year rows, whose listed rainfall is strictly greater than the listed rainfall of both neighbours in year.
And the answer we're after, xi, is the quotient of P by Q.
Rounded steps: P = 7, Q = 3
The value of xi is 2.3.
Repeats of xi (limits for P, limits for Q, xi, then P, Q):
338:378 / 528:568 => 0.5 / 1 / 2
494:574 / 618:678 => 1.0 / 4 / 4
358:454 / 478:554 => 2.0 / 6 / 3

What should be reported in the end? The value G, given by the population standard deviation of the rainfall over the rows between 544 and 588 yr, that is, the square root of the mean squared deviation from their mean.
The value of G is 1.4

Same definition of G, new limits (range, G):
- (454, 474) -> 0.3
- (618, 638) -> 1.2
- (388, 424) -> 1.3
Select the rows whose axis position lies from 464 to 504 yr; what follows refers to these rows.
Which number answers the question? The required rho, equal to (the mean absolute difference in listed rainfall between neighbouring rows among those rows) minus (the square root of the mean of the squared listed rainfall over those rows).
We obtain -27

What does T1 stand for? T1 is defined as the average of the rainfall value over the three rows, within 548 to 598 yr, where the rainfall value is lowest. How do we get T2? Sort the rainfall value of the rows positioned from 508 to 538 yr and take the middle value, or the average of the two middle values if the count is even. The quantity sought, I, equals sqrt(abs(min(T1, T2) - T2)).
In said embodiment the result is 2.3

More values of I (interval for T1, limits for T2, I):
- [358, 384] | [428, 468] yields 0.0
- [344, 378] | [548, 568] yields 2.1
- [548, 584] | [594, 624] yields 0.0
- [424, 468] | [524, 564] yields 1.4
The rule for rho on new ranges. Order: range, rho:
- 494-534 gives -37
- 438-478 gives -39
